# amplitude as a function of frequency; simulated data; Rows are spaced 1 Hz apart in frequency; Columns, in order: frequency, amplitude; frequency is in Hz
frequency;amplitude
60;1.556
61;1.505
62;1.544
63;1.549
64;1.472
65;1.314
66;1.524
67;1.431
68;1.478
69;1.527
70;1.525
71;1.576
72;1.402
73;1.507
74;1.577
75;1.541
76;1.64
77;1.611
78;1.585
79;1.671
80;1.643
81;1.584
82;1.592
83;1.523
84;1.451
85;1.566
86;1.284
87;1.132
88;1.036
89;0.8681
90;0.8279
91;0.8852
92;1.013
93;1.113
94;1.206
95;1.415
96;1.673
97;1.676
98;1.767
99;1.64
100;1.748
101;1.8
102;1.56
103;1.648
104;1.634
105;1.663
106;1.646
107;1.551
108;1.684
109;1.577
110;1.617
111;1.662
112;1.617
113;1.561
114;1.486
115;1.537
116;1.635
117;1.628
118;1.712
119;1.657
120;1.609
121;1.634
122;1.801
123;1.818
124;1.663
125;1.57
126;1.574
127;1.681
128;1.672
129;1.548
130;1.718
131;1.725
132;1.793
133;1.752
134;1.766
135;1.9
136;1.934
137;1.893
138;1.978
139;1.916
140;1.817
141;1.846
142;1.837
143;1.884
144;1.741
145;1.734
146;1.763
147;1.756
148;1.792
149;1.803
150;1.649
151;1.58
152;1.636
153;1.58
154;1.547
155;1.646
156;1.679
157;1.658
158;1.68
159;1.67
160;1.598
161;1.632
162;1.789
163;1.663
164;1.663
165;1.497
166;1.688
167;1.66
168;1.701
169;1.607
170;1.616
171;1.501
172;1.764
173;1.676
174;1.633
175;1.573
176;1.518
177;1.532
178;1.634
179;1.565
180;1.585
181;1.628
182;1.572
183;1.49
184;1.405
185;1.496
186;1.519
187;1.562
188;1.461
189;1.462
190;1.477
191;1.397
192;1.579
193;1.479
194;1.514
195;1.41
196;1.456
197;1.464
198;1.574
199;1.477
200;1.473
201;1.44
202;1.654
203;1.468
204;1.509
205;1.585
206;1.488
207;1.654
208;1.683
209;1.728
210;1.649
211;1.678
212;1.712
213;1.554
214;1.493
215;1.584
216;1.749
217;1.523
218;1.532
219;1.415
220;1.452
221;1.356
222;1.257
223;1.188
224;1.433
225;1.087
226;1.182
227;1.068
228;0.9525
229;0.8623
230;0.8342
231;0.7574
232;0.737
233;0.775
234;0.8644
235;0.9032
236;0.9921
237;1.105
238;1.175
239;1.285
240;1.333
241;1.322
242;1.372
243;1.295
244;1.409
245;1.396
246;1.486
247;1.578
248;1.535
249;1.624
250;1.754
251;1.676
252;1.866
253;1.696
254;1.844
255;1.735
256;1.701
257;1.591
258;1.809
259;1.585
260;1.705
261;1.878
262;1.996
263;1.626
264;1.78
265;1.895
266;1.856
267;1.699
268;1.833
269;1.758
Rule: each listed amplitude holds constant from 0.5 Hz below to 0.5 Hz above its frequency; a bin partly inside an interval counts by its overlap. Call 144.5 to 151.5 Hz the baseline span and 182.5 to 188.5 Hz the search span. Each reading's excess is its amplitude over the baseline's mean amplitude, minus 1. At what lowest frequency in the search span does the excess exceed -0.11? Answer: 187 Hz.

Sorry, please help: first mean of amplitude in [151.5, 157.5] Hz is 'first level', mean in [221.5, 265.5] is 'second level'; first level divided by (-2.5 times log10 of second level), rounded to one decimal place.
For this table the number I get -4.6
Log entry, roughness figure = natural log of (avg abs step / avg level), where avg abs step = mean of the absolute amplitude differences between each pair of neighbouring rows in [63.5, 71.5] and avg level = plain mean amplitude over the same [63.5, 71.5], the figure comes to -2.83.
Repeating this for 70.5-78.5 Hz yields -3.01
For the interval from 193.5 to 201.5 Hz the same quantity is -3.25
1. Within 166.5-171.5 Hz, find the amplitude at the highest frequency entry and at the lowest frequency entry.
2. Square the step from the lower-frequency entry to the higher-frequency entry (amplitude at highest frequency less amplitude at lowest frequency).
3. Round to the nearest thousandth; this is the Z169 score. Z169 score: 0.025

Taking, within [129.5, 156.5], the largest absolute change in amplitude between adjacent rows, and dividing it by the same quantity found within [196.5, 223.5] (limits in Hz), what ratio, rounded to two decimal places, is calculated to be 0.68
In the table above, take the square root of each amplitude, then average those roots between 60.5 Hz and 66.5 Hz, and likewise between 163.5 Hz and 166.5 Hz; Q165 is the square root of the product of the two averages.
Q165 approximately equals 1.24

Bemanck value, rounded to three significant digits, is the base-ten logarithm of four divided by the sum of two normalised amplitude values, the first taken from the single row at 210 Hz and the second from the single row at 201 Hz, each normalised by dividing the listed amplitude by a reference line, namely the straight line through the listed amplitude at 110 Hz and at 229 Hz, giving 0.116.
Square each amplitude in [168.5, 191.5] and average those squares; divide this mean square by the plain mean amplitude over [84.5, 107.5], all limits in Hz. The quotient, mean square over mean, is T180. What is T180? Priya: 1.72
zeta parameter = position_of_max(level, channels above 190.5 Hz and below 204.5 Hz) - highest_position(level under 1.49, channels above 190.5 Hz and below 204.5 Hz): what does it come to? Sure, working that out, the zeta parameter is -1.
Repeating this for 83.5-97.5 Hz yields 2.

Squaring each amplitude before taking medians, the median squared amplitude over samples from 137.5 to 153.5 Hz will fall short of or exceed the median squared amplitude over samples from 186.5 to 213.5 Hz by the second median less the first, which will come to -0.9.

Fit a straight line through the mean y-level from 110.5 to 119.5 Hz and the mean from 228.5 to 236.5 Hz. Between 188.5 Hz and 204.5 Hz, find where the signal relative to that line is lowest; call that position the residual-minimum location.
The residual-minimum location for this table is 191 Hz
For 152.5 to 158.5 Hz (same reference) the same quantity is 154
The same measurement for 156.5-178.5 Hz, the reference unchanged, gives 165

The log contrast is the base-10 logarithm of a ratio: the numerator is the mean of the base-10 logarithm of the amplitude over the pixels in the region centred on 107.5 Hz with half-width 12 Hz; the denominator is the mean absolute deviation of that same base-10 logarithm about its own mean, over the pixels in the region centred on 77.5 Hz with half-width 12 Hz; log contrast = 0.66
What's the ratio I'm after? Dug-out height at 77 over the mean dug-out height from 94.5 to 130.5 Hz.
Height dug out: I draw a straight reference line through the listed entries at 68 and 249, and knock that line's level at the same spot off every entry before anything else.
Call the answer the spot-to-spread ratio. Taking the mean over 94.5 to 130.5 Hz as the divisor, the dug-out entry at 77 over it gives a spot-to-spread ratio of 1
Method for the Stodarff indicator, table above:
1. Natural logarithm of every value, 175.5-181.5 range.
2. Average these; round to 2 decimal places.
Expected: 0.46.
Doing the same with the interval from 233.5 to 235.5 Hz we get -0.12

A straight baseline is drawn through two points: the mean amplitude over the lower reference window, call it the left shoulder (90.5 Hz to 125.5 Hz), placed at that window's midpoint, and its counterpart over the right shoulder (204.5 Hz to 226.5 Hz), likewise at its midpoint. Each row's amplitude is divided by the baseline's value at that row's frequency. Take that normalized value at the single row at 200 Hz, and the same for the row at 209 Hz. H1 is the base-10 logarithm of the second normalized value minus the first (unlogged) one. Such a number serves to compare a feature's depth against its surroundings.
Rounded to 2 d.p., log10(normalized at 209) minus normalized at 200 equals -0.92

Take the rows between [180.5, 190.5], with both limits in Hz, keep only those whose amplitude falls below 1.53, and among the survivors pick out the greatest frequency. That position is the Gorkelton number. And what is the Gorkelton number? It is 190 Hz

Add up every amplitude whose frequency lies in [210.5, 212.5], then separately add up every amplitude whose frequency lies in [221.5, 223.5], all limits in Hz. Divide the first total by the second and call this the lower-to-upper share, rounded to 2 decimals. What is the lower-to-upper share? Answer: 1.39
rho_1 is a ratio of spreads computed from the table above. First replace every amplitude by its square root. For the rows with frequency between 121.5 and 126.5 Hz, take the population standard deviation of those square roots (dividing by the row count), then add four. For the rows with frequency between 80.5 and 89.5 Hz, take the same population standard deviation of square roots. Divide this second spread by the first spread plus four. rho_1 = 0.028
